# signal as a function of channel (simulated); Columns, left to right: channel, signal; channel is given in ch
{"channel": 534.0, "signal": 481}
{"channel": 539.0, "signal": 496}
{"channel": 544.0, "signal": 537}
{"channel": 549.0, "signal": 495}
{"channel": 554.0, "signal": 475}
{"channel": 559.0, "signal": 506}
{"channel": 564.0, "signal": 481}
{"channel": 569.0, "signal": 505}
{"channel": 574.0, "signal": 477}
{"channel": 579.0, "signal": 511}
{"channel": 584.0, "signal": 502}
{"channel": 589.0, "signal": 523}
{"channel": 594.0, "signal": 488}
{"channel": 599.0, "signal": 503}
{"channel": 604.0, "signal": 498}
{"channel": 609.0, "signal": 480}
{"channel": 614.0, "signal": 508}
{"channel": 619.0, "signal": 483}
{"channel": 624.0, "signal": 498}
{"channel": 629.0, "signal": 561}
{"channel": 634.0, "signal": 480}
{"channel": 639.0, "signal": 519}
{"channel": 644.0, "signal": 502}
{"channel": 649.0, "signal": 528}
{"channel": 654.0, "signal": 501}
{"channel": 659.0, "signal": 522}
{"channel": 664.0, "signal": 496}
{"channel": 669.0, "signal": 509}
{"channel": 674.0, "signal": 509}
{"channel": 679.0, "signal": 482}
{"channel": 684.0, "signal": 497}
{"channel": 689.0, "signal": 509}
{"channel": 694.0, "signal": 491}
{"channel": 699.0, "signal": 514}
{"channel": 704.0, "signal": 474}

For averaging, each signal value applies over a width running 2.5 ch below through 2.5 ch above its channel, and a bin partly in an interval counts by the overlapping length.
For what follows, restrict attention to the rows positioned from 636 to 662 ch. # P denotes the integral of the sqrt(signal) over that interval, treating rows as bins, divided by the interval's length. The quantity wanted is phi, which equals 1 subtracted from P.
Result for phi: 21.7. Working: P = 22.7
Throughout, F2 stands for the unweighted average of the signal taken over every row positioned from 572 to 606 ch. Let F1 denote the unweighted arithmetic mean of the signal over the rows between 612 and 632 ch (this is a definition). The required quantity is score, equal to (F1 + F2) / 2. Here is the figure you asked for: 506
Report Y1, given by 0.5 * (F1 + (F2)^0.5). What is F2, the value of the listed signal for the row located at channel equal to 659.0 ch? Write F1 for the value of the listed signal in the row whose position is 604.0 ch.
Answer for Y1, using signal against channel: 260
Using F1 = 498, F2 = 522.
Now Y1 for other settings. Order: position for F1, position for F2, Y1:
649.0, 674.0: 275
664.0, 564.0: 259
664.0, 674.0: 259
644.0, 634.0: 262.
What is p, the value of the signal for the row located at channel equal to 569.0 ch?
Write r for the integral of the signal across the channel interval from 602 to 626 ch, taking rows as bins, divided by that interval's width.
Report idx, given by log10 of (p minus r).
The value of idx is 1.1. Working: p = 505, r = 493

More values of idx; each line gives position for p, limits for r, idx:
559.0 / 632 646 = 0.7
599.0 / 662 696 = 0.6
